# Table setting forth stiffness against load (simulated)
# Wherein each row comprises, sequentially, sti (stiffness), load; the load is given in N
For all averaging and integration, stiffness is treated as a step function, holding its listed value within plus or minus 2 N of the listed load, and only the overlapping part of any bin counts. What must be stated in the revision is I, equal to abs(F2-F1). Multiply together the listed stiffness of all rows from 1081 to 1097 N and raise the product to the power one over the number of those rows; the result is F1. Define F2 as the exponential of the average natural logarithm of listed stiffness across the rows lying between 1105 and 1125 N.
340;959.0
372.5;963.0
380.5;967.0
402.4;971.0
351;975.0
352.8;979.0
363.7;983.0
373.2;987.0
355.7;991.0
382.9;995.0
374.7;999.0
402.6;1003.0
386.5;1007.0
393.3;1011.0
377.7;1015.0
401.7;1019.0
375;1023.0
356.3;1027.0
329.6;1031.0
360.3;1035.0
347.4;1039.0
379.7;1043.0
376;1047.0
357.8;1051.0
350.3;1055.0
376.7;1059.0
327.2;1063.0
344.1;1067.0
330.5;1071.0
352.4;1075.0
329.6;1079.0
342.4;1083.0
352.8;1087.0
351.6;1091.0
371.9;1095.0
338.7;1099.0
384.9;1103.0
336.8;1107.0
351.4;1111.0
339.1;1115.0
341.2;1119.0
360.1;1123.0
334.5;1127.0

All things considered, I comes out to 9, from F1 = 355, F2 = 346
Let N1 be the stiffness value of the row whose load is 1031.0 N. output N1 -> 329.6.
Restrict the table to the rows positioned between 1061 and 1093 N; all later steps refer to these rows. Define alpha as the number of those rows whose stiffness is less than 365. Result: 8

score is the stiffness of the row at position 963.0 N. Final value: 372.5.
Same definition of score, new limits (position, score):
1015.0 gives 377.7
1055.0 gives 350.3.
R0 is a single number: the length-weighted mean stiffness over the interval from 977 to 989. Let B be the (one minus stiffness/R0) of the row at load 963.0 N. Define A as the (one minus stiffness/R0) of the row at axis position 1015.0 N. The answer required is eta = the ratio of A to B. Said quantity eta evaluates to 1.6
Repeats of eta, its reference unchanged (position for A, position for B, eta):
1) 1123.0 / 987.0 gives -0.3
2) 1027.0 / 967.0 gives -0.4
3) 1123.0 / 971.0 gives -0.1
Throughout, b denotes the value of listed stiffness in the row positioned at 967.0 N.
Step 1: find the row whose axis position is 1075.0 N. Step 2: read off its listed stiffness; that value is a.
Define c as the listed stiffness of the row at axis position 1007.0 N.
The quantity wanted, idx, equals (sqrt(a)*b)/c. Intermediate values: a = 352.4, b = 380.5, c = 386.5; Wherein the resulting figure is 18.5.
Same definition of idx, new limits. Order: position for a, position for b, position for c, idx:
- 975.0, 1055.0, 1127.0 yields 19.6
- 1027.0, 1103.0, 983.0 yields 20.0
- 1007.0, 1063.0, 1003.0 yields 16.0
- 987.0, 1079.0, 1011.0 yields 16.2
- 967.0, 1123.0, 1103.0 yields 18.2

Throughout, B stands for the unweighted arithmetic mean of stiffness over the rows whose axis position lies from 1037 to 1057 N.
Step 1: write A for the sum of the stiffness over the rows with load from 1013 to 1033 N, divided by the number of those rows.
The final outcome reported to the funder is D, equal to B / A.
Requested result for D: 0.98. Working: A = 368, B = 362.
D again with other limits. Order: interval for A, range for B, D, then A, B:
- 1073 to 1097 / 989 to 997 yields 1.05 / 350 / 369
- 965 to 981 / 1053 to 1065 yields 0.95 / 372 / 351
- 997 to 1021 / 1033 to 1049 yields 0.94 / 389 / 366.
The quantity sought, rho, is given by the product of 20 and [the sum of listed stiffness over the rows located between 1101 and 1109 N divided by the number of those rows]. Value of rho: 7217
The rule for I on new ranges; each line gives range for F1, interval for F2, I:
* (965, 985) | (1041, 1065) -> 9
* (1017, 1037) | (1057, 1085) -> 21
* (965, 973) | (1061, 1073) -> 57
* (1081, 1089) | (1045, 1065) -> 10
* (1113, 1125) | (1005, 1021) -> 43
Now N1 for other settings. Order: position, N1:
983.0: 363.7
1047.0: 376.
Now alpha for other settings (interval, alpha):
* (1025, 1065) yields 7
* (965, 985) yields 3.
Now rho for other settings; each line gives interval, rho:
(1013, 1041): 7280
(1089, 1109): 7136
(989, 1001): 7422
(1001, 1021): 7847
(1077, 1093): 6882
